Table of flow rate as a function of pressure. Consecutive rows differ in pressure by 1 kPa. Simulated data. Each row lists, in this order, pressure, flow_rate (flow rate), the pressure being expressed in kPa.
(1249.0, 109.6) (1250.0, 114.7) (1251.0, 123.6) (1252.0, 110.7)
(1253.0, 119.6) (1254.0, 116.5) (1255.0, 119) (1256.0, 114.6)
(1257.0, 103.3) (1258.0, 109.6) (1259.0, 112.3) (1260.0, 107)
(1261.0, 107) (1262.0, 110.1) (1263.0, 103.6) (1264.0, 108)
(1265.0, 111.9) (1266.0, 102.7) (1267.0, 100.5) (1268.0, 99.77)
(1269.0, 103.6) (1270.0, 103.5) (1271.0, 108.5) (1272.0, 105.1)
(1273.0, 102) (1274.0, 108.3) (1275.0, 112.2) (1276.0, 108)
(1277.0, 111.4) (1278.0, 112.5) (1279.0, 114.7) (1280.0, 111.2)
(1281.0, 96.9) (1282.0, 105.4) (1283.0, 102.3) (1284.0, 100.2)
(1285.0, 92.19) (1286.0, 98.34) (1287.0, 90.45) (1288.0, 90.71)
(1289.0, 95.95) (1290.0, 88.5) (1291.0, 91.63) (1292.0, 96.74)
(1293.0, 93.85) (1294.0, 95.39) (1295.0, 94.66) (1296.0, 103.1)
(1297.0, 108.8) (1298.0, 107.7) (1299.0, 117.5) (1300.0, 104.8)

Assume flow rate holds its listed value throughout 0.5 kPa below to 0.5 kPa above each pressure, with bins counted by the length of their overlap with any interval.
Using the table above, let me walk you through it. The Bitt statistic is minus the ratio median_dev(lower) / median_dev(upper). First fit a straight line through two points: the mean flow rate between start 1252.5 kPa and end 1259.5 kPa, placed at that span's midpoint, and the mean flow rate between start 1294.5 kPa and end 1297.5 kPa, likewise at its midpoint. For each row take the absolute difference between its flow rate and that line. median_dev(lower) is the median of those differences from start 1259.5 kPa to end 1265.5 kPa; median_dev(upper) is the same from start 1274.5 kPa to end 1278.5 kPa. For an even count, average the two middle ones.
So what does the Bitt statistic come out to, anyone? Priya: -1.07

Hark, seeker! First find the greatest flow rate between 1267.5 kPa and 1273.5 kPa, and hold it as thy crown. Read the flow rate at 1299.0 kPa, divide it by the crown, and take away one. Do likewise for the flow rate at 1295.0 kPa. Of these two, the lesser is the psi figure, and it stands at -0.13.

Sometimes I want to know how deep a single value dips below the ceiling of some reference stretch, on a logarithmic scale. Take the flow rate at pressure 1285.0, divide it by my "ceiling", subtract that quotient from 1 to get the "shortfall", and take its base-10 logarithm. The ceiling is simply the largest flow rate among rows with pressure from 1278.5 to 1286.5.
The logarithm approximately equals -0.71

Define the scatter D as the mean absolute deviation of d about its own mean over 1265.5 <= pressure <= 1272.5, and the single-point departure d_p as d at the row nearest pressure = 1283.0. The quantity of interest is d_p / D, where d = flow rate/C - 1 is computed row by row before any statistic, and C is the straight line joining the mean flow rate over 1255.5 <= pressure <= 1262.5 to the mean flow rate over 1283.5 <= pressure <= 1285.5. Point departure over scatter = 2.0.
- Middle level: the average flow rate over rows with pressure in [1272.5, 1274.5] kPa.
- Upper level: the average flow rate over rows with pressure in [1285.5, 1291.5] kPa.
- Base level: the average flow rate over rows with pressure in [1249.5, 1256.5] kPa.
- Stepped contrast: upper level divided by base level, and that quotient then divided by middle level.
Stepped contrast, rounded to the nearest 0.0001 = 0.0075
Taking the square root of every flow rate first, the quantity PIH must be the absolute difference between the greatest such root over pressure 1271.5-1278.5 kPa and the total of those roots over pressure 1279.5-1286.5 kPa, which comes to 59.7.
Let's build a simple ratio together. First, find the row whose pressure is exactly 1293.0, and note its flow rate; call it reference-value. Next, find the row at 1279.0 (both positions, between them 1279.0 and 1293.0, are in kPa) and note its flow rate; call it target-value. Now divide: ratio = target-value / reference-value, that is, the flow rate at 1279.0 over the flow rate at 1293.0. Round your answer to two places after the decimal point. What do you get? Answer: 1.22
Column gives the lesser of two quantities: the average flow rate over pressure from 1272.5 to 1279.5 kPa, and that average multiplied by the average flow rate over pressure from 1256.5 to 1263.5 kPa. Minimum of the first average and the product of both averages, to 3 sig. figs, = 110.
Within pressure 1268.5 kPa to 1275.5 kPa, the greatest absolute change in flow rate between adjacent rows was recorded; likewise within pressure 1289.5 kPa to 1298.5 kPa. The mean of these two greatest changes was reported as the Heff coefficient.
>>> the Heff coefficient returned 7.4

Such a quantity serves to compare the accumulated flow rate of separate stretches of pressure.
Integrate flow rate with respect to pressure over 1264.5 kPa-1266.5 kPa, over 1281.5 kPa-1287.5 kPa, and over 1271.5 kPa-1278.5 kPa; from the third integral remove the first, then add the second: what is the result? 1134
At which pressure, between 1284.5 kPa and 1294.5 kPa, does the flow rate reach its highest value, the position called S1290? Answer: 1286.0 kPa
